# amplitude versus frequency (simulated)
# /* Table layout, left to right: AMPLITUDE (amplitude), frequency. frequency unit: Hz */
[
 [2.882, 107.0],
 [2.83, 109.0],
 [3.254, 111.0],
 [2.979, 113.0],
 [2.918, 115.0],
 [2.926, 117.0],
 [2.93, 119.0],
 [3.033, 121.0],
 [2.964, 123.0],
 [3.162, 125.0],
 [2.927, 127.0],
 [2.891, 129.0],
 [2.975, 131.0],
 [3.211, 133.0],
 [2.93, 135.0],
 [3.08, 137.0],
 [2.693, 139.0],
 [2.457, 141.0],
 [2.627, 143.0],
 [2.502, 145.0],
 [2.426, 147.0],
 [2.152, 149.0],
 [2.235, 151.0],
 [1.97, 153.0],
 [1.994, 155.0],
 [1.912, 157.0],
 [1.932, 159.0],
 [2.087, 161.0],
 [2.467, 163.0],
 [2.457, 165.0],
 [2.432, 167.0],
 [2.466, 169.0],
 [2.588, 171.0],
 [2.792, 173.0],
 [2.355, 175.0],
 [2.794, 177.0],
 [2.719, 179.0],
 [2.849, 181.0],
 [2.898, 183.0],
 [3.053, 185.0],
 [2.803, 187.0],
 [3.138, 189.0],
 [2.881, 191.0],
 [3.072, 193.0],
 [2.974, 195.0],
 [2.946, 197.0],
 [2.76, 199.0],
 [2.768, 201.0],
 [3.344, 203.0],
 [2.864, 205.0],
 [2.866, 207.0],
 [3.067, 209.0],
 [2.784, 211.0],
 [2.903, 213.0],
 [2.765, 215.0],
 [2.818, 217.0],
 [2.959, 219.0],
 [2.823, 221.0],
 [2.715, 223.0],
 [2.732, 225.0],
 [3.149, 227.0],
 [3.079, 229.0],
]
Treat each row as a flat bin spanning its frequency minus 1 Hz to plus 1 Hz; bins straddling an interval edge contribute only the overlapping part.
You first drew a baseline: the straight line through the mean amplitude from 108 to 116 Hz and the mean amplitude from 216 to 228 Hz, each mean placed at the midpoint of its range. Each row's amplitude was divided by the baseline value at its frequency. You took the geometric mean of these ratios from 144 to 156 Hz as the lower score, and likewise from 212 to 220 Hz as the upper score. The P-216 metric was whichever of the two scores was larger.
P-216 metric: 1.00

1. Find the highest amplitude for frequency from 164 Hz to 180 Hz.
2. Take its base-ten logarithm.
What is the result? 0.45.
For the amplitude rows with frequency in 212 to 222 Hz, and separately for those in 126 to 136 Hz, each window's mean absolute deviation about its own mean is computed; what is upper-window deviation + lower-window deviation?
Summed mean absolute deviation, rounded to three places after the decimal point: 0.152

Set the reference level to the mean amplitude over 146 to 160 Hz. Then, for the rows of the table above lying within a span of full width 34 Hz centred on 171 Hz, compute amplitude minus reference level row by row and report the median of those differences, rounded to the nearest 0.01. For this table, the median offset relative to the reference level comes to 0.38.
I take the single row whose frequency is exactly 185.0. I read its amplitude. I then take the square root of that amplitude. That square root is 1.75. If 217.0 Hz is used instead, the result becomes 1.68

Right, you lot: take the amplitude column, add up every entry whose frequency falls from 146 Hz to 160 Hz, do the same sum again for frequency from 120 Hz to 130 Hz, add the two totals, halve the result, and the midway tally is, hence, 15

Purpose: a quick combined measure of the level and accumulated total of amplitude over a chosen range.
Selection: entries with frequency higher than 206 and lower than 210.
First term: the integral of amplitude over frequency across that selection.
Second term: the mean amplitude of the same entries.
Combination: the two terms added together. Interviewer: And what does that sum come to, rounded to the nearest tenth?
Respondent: 14.8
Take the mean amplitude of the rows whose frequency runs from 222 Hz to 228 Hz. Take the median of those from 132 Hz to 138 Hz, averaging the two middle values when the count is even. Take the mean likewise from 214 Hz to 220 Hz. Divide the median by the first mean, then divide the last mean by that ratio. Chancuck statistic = 2.6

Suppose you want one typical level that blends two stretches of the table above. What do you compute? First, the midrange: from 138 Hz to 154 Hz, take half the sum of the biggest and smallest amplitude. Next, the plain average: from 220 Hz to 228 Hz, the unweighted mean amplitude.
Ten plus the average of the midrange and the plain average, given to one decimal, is 12.6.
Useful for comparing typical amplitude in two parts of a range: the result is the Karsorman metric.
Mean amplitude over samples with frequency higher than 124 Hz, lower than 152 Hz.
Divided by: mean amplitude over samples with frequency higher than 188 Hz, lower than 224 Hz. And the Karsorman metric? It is 0.94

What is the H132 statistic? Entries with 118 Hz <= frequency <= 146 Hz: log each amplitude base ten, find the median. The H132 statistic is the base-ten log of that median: -0.33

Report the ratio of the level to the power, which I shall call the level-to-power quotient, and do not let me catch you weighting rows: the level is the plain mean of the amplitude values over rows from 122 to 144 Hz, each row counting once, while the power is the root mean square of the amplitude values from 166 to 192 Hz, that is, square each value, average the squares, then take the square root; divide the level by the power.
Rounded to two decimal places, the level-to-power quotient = 1.05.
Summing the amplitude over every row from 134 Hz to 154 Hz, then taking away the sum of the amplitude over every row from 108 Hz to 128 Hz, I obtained -4.9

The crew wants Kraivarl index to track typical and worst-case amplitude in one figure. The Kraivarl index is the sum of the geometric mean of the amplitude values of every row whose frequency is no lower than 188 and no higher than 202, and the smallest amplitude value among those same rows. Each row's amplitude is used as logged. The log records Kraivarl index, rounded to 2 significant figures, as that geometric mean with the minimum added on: 5.7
